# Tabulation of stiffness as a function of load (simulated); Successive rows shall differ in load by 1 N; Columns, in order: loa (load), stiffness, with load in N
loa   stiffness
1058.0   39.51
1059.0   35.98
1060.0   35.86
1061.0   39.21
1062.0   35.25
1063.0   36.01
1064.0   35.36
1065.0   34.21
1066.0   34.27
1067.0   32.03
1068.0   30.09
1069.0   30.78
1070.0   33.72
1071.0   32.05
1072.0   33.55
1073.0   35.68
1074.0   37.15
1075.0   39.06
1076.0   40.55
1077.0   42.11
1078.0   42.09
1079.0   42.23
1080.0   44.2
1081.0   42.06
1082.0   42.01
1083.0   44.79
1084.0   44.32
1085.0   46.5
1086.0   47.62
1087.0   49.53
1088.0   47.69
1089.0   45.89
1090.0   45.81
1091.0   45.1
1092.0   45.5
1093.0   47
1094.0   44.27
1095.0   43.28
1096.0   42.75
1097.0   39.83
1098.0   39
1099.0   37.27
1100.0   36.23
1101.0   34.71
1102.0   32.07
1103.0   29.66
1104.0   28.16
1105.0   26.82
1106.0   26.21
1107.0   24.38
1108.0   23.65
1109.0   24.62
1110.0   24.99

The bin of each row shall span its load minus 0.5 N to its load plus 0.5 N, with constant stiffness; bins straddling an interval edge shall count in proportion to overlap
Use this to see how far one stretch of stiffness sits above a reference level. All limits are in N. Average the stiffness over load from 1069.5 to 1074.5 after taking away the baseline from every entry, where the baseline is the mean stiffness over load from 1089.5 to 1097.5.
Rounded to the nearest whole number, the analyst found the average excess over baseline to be -10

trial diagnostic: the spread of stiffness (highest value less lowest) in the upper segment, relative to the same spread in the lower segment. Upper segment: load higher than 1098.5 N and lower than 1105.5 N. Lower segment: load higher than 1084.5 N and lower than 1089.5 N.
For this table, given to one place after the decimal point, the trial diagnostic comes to 2.9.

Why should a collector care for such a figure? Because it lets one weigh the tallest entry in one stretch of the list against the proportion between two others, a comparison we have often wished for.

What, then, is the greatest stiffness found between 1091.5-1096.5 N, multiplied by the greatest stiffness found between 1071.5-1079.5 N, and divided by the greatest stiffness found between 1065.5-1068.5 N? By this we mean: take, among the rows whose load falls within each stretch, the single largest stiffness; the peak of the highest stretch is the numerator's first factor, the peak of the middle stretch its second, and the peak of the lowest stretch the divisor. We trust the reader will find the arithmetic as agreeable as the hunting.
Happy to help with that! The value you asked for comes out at 58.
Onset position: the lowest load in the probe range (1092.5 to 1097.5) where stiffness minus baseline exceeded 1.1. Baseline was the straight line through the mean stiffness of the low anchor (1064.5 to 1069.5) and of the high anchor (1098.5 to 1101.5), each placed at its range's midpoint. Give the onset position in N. 1093.0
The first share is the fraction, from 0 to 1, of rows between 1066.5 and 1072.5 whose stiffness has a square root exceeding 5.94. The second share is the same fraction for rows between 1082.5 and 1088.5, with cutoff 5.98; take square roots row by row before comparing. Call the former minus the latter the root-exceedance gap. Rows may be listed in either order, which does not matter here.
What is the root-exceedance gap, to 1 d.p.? -1.0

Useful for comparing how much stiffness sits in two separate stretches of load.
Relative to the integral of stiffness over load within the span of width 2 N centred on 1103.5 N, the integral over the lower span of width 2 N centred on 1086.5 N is 1.7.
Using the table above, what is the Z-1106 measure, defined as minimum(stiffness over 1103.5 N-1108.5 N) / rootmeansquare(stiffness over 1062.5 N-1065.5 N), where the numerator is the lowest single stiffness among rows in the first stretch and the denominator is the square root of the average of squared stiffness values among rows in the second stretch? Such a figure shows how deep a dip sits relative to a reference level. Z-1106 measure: 0.67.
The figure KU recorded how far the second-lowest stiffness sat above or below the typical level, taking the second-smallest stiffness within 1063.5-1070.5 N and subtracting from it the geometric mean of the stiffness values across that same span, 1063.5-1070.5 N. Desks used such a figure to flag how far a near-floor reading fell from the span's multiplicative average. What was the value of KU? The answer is -2.09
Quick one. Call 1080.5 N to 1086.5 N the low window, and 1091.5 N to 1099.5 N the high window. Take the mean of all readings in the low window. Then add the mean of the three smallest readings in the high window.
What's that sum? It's 83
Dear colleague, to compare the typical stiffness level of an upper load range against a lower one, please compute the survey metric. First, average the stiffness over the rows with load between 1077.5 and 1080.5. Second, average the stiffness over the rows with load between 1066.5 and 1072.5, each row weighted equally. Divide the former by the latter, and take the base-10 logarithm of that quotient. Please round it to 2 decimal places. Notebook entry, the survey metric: 0.13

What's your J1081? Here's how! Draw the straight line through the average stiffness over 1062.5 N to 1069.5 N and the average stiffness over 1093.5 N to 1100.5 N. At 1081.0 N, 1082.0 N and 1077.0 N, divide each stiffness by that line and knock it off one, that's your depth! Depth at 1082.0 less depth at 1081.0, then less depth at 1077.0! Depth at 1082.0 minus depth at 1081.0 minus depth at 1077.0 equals 0.19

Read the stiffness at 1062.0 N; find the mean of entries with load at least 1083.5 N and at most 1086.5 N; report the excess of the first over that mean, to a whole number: -11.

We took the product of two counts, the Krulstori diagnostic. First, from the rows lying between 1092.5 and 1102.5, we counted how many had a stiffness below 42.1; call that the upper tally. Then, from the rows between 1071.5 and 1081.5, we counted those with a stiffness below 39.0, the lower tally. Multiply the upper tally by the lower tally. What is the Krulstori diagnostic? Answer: 18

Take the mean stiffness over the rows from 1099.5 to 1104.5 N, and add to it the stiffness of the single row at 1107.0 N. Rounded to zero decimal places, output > 57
